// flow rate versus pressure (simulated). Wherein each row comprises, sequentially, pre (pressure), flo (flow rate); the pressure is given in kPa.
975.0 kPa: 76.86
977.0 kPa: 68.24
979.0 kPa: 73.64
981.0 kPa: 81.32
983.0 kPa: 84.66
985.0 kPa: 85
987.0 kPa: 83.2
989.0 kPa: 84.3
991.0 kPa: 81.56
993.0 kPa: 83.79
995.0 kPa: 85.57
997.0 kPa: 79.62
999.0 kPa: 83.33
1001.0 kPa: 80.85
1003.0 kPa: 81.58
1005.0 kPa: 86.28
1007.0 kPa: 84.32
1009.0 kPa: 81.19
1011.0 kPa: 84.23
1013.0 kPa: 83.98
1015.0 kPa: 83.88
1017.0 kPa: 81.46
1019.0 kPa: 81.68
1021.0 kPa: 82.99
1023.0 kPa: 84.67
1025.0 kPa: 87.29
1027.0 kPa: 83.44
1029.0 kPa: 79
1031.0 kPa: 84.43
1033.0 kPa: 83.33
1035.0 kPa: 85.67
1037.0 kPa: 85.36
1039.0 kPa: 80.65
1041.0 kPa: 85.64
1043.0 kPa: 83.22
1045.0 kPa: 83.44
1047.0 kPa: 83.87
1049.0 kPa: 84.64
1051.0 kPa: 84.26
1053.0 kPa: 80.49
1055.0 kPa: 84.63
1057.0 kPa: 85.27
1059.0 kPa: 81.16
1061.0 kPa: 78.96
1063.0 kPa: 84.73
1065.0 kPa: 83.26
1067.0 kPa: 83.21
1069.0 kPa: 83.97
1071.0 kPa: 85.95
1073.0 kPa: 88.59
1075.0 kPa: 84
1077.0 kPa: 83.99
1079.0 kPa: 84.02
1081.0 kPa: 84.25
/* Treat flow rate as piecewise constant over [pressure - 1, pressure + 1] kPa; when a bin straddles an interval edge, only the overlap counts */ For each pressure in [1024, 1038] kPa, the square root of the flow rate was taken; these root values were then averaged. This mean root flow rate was 9.17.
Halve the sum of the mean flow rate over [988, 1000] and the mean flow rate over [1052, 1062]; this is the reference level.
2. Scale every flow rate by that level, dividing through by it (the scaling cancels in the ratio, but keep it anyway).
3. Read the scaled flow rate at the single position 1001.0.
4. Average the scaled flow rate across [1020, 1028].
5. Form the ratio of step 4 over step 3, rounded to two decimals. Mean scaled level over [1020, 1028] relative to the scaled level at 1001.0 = 1.05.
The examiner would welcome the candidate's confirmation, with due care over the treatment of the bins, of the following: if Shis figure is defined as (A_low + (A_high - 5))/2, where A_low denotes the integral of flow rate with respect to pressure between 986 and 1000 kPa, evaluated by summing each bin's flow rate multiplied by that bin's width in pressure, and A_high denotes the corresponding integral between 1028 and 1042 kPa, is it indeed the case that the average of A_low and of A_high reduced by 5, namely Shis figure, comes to 1163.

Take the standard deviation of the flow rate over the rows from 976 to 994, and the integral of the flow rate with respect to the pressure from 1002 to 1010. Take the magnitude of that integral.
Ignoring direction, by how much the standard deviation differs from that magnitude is 661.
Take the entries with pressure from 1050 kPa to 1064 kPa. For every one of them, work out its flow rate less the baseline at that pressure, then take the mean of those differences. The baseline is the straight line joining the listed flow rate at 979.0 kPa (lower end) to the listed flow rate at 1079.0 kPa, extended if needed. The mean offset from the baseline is 1.0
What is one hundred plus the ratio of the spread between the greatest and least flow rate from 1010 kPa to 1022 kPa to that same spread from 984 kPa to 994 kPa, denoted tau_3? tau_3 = 100.8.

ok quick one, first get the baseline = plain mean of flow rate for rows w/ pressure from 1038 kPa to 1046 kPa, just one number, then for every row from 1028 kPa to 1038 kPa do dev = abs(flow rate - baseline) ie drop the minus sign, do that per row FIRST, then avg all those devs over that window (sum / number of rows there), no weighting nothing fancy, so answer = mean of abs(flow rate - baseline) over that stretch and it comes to 2.02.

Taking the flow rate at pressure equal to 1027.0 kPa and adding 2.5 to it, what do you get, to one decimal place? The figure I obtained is 85.9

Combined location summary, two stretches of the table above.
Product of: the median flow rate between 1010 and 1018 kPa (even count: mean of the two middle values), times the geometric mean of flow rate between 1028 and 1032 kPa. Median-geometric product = 6855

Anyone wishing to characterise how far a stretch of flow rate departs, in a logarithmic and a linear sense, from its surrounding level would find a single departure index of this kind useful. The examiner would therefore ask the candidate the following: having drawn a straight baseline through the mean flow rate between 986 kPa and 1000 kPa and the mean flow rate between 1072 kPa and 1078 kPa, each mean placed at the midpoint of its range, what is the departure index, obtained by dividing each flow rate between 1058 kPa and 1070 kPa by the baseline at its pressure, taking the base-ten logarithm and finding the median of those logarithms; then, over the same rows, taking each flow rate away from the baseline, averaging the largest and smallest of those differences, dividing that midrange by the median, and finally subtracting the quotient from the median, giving 316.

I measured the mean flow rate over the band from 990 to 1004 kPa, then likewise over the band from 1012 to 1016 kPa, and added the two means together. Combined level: 166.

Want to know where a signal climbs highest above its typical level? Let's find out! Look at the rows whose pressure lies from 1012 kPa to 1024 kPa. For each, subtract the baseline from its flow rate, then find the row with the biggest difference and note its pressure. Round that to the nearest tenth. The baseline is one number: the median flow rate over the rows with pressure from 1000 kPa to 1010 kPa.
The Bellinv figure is 1023.0 kPa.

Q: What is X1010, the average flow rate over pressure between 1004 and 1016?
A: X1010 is 84.0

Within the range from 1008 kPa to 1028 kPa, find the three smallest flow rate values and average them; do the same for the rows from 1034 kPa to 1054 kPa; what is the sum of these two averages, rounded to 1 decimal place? 162.9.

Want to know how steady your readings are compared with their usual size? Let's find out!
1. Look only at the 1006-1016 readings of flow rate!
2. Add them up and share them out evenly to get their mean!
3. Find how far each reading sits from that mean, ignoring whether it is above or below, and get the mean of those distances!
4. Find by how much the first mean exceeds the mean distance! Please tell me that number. 82.6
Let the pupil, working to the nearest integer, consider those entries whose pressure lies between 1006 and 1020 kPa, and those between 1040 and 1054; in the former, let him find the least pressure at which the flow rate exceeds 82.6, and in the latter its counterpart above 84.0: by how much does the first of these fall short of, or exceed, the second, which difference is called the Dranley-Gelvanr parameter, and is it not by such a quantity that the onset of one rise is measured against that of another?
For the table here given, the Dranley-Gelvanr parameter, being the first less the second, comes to -34 kPa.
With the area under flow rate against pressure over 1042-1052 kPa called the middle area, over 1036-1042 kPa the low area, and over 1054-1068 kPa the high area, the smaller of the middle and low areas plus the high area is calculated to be 1666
